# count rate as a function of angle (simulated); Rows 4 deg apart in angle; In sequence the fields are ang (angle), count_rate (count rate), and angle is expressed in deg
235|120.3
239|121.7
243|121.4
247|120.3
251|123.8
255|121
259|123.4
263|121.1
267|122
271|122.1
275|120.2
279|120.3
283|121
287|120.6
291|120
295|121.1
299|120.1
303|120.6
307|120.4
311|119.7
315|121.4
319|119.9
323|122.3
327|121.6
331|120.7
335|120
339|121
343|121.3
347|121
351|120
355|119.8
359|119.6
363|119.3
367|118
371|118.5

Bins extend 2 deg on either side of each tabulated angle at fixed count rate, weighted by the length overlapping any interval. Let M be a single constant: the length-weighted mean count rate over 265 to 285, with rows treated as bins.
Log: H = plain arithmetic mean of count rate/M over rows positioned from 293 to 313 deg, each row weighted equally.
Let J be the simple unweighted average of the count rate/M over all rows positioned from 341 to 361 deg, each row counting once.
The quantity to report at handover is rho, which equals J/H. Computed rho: 1.000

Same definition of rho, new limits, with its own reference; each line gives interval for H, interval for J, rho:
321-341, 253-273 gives 1.007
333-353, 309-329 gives 1.003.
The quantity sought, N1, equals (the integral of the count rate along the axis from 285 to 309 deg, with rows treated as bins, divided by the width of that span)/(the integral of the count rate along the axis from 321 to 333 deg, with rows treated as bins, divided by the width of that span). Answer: 0.99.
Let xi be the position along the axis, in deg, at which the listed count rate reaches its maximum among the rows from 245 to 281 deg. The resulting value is 251 deg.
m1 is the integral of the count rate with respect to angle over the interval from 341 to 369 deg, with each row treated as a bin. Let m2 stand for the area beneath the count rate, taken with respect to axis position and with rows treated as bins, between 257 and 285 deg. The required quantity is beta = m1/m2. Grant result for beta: 0.99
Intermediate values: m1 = 3356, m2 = 3400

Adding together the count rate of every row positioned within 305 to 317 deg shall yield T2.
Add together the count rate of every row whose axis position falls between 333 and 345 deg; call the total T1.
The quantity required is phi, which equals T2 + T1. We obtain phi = 724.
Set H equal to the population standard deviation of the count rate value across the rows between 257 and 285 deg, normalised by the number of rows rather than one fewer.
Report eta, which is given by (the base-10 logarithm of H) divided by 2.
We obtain 0.01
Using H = 1.05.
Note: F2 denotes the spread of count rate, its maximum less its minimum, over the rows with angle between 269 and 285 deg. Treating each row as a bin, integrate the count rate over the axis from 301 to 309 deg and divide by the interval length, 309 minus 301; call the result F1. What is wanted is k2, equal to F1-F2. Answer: 119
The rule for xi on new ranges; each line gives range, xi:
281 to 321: 315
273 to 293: 283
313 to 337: 323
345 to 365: 347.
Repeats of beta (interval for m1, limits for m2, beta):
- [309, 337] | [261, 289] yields 1.00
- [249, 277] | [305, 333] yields 1.01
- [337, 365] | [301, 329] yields 1.00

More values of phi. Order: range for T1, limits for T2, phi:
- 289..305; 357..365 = 721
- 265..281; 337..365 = 1327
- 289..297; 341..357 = 723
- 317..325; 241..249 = 484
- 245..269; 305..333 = 1578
